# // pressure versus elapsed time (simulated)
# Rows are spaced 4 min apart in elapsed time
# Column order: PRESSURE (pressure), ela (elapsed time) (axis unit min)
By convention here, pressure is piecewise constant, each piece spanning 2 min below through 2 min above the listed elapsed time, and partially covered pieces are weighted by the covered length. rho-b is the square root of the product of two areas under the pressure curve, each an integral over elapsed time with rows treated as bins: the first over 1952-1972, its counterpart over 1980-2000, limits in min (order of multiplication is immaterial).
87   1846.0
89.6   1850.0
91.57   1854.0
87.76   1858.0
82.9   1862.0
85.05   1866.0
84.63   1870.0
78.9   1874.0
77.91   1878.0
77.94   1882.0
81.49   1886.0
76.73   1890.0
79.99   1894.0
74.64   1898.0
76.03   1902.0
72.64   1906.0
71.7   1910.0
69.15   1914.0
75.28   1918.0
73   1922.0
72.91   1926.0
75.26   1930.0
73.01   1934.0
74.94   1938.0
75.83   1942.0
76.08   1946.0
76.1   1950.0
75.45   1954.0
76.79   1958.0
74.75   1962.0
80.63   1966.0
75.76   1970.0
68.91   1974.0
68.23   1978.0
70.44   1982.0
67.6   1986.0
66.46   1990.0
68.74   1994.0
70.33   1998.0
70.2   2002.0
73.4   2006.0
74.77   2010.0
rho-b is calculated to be 1452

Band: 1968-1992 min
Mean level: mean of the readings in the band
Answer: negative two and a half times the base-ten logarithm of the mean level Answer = -4.61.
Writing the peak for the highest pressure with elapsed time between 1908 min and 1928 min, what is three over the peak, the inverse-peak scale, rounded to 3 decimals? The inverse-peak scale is 0.040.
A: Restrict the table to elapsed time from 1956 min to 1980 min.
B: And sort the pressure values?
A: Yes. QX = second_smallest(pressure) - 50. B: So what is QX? 18.9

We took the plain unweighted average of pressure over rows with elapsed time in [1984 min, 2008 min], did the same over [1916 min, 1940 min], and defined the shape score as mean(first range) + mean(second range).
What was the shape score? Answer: 143.5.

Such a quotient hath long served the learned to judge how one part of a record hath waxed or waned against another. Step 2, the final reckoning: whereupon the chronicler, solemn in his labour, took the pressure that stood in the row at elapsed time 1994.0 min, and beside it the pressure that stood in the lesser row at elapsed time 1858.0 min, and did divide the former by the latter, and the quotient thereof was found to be 0.78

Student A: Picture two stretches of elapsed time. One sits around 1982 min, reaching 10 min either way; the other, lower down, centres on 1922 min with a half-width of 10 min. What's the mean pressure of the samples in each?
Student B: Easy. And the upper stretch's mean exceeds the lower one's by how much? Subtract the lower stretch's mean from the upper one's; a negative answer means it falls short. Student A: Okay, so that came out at -4.8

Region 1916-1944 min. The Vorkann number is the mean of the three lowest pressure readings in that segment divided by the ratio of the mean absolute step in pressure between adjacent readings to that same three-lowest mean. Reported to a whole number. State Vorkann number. 3264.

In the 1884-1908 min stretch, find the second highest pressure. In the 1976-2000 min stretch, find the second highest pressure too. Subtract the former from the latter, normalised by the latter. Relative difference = -0.14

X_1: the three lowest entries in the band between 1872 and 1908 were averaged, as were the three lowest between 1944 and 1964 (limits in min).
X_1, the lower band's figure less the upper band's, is -1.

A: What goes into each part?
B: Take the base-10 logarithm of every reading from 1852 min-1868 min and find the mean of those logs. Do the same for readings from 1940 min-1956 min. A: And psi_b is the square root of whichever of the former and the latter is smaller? 1.371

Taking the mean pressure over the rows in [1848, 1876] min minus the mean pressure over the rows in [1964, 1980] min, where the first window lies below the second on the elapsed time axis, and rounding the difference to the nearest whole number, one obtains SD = 12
